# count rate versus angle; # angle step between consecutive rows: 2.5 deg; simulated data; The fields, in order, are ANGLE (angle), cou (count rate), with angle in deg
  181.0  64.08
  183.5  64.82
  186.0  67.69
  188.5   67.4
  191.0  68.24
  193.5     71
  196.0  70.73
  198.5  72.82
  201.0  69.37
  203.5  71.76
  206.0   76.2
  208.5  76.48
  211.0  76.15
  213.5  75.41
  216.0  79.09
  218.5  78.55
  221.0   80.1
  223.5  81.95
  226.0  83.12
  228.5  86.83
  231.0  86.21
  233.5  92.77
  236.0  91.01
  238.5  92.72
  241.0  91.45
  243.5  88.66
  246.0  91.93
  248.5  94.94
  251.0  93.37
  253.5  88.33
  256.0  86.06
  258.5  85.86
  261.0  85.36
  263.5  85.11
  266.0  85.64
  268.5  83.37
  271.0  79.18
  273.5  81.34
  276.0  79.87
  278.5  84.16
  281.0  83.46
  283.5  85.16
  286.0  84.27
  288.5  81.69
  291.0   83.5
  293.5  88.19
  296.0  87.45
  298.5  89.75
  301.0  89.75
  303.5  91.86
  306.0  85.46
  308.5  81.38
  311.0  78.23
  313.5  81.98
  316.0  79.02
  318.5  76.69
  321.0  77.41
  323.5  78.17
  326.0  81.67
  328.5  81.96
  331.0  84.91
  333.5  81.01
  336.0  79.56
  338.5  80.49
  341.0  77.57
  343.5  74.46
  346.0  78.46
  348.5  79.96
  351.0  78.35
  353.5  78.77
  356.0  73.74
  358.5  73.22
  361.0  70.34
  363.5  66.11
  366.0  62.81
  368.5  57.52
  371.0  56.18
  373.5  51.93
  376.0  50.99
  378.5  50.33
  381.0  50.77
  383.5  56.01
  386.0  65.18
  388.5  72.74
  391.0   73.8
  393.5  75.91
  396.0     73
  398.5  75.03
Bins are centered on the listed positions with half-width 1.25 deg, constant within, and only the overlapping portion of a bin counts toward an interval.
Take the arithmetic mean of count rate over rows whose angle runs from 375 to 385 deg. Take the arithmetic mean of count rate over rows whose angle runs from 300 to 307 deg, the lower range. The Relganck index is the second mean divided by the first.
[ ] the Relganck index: 1.7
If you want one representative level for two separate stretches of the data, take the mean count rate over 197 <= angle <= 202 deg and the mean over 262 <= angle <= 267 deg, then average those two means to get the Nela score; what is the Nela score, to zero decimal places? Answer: 78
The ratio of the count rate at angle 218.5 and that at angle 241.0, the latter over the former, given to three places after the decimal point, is 1.164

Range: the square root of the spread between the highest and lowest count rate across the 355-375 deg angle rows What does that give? 4.7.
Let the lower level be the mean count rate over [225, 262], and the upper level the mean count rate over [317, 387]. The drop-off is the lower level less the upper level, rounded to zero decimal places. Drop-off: 19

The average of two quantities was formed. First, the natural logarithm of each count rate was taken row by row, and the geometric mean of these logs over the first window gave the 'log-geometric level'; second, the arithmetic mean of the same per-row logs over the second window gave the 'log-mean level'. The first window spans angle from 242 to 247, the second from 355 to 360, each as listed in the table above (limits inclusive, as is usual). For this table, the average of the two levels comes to 4.40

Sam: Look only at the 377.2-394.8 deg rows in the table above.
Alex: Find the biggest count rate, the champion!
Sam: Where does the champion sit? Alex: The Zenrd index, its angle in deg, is 393.5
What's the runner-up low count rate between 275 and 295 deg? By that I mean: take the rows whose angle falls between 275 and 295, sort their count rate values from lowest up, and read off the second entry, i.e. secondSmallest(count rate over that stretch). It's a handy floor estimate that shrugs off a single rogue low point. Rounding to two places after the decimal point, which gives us 81.69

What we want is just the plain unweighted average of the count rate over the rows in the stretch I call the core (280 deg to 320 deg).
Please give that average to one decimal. 84.2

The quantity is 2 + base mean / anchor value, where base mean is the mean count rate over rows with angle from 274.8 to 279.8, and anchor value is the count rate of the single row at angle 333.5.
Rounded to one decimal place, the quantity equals 3.0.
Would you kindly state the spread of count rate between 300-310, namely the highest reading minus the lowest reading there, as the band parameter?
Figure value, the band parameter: 10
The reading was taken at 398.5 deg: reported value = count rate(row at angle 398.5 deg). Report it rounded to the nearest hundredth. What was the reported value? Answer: 75.03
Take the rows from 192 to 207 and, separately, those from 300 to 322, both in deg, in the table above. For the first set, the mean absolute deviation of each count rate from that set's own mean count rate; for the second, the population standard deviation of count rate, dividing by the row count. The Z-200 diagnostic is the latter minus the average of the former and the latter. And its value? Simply 1.7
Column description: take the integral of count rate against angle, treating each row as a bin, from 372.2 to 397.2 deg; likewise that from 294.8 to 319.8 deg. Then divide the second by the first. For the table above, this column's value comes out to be 1.36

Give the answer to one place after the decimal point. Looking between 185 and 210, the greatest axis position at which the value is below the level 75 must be 203.5 deg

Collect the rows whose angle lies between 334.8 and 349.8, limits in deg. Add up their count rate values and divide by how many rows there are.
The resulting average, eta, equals 78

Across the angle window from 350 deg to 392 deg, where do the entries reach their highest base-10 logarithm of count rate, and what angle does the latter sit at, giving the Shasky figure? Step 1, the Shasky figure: 353.5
